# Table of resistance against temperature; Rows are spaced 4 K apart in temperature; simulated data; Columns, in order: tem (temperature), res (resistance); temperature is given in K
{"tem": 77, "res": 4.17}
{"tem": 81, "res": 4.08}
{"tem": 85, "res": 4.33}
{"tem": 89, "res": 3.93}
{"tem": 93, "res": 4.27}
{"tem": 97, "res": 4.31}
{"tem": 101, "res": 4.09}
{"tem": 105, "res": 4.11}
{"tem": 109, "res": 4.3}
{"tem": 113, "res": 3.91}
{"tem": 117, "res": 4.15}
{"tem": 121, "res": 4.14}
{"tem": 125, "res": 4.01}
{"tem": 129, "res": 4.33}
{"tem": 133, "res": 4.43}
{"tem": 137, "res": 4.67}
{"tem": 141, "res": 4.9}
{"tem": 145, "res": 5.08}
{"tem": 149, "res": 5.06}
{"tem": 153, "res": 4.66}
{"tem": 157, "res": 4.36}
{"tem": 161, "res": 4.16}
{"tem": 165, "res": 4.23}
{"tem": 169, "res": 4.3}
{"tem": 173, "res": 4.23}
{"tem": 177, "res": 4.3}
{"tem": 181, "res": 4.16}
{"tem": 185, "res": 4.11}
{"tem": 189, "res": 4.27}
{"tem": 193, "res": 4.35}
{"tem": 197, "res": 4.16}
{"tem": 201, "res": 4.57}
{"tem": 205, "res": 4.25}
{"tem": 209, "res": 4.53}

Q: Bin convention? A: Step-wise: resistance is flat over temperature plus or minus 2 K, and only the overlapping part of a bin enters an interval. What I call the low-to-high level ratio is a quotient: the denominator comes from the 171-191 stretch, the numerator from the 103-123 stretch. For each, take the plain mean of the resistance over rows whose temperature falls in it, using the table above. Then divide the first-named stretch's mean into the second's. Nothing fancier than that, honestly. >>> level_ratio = 0.98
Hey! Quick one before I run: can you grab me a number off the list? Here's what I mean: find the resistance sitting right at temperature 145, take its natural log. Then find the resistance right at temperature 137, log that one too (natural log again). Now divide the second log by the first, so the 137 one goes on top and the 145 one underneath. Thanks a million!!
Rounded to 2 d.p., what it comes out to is 0.95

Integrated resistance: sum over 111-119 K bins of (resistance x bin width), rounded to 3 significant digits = 32.2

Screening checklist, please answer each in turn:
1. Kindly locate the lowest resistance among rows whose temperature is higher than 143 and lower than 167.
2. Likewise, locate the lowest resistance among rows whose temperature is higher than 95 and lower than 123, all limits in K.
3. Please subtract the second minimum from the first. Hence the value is 0.25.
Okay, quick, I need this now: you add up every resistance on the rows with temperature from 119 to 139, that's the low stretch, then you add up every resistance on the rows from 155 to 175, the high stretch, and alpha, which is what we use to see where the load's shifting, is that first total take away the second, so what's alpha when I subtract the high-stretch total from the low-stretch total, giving 0.3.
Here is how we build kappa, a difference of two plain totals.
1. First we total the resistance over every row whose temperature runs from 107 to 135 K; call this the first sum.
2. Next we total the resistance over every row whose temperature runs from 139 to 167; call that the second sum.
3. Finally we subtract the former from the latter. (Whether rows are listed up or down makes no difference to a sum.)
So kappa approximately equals 3.2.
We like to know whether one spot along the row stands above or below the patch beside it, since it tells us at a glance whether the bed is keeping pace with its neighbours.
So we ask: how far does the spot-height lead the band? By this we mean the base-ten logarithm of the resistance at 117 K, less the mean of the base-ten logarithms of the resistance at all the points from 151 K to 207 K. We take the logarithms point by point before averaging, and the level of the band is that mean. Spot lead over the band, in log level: -0.015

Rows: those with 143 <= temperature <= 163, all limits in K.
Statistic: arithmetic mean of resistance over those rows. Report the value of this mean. 4.66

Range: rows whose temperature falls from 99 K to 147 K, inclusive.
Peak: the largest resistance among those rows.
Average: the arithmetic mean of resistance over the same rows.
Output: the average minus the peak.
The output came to -0.7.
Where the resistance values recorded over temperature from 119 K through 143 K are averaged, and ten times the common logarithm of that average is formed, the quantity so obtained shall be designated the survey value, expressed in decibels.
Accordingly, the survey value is 6.45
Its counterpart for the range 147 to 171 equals 6.49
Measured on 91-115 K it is 6.20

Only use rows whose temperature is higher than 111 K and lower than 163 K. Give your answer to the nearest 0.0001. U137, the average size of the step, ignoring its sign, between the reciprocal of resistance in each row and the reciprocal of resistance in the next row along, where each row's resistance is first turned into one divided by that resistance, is 0.0099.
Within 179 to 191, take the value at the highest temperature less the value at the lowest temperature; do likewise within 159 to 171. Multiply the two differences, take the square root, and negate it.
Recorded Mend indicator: -0.12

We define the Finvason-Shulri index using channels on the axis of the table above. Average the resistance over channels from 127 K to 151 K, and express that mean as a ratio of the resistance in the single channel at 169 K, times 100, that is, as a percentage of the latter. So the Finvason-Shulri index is 110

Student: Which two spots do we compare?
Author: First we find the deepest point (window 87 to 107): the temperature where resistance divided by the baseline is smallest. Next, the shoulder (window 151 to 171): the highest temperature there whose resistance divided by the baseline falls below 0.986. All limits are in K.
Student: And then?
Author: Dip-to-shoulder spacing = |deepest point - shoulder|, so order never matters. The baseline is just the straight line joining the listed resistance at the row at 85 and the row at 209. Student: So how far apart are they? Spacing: 80 K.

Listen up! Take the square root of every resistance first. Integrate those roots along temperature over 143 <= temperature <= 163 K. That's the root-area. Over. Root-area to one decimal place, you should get 43.2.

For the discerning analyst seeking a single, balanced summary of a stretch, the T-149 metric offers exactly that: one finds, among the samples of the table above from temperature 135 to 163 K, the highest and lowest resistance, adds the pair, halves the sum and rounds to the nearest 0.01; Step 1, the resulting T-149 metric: 4.62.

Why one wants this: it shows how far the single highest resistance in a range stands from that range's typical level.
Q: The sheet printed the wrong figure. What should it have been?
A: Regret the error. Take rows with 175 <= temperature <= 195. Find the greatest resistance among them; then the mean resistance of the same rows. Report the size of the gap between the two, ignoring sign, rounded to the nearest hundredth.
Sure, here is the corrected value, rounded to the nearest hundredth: 0.11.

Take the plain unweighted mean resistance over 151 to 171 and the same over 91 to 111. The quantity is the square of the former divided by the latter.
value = 4.5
